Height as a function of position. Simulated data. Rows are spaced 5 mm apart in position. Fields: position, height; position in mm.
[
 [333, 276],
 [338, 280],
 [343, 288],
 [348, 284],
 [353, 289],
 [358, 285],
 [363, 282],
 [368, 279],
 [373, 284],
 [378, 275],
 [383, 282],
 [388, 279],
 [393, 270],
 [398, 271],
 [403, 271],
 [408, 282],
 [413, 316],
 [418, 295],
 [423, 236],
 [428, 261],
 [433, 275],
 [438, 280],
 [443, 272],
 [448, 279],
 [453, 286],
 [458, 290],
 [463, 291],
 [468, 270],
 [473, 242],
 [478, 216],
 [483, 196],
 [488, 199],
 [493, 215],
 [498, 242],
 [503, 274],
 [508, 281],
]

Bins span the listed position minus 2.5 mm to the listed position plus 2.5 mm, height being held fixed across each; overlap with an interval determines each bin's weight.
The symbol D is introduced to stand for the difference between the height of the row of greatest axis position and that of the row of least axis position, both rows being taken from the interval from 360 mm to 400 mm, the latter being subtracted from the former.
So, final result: -11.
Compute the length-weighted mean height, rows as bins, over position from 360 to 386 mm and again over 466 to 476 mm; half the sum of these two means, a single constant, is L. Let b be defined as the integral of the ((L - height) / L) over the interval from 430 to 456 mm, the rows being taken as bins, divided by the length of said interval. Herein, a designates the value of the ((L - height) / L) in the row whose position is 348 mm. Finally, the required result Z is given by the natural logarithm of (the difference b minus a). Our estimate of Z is -3.8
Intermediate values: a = -0.064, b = -0.043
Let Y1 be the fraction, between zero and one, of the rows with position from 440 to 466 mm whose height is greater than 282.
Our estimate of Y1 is 0.60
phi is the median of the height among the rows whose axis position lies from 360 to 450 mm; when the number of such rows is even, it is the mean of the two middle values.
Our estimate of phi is 279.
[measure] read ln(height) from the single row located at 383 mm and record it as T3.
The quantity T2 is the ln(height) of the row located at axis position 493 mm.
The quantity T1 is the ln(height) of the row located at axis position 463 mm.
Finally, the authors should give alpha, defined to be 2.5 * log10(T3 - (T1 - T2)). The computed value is 1.82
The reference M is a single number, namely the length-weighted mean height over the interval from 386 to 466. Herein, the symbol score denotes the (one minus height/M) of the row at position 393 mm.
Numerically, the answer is 0.03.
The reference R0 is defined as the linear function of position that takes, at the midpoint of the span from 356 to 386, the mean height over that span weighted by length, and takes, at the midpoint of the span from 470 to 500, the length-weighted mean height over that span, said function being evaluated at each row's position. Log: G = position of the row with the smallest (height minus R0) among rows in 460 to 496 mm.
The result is 483 mm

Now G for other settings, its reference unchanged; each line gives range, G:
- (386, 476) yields 423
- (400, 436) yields 423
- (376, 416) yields 378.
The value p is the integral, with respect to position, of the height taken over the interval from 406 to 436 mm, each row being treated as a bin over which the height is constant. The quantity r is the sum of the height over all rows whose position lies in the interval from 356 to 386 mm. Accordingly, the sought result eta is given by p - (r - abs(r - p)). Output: 13274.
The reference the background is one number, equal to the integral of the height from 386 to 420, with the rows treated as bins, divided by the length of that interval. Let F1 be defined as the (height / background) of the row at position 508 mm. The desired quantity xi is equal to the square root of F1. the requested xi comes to 1.00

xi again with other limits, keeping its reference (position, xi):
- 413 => 1.06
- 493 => 0.87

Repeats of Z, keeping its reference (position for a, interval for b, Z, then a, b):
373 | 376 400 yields -3.4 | -0.064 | -0.032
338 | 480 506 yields -1.6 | -0.049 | 0.153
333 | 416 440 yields -3.6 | -0.034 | -0.007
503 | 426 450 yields -6.4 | -0.027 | -0.025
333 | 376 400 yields -6.3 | -0.034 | -0.032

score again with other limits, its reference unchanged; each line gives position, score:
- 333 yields 0.01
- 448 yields 0.00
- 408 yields -0.01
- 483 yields 0.30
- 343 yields -0.03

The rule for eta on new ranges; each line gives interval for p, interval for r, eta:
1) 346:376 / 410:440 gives 13695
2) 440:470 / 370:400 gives 13568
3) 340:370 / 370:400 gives 13749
